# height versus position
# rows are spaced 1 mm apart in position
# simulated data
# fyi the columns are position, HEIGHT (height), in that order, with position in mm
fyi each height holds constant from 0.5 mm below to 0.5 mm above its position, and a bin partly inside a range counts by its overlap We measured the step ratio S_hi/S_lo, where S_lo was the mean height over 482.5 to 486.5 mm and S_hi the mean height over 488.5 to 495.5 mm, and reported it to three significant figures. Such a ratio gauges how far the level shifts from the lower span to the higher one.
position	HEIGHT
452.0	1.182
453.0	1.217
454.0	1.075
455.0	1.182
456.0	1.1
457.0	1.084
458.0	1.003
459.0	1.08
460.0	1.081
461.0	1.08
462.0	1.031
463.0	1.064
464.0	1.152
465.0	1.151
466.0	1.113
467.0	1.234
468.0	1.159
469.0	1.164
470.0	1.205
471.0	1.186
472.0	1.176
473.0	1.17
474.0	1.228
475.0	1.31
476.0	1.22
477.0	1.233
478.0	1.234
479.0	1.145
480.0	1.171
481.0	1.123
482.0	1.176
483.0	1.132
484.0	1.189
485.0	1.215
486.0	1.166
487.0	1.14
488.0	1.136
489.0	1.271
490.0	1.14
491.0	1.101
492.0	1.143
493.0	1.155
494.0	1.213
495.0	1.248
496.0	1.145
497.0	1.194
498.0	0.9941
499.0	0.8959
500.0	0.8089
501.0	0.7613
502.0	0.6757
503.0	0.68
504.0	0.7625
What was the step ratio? 1.01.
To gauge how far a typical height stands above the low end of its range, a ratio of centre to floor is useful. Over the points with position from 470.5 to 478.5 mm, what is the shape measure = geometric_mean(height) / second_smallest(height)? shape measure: 1.04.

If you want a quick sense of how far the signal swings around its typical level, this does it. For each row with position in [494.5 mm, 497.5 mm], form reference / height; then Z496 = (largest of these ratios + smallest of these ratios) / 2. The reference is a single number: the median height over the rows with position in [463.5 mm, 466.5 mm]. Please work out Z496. 0.96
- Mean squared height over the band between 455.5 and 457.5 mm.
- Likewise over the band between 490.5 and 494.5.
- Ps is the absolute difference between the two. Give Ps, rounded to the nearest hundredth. 0.14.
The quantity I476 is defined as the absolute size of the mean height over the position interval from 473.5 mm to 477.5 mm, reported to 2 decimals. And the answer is 1.25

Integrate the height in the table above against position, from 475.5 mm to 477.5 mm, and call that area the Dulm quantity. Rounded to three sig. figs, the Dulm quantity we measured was 2.45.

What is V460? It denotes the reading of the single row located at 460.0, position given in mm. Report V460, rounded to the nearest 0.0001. 1.0810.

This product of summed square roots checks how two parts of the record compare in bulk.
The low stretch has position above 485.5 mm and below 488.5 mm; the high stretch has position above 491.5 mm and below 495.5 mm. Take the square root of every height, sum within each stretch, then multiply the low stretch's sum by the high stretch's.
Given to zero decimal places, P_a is 14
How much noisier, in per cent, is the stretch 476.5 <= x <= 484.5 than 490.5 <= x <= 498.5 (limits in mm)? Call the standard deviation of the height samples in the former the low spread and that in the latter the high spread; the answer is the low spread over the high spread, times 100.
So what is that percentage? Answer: 54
